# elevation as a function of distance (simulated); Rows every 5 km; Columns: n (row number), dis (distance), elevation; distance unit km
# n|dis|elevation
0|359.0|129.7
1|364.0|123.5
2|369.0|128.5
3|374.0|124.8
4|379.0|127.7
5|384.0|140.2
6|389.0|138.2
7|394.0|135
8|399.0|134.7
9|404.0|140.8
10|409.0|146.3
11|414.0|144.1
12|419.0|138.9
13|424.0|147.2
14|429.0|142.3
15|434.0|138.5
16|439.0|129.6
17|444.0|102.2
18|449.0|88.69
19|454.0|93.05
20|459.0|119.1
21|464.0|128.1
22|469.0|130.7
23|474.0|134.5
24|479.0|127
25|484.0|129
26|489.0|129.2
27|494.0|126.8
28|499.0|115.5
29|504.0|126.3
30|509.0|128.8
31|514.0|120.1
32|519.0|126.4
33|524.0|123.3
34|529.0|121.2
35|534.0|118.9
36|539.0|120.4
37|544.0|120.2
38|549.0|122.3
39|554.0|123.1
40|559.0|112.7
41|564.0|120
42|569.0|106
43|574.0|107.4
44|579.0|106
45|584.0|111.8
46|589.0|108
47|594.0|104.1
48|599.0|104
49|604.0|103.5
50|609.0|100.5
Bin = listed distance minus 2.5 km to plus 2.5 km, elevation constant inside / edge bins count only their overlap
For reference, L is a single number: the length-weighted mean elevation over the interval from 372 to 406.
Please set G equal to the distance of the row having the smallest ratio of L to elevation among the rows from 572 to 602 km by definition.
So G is 584.0 km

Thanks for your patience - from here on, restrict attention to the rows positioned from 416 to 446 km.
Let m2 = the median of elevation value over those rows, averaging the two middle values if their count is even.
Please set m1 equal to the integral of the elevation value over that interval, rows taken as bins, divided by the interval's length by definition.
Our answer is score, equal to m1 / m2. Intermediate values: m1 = 134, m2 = 139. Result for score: 0.96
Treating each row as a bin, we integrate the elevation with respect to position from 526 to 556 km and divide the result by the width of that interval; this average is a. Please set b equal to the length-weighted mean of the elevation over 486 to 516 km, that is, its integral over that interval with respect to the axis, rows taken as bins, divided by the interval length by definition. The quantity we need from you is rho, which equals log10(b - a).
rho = 0.55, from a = 121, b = 125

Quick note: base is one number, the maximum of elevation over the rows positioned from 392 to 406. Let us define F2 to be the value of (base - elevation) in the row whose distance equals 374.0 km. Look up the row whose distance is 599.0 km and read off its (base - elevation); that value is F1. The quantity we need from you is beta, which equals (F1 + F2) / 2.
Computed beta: 26.4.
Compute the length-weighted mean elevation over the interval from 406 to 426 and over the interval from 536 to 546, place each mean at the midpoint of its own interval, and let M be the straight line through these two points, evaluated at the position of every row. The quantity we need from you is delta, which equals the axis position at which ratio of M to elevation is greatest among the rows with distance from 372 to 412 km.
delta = 374.0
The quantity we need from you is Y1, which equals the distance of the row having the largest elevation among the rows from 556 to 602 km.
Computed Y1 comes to 564.0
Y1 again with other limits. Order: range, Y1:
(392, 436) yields 424.0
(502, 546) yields 509.0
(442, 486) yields 474.0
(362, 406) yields 404.0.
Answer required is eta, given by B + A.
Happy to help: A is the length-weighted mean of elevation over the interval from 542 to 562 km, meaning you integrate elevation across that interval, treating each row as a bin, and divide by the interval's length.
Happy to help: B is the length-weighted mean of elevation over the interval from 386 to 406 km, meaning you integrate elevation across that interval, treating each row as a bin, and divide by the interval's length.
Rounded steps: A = 120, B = 137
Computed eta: 257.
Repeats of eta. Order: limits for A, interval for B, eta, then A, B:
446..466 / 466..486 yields 237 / 107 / 130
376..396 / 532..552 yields 256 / 135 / 121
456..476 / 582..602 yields 234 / 127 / 107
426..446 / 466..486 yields 260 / 129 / 130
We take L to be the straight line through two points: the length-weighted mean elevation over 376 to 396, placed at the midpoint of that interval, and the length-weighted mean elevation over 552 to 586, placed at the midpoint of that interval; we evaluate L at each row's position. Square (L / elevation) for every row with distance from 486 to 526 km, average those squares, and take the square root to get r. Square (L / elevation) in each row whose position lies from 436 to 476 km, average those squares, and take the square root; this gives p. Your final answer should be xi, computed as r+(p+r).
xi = 3.07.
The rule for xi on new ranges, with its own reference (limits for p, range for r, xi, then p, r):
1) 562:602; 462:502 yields 2.96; 1.02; 0.97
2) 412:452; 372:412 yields 3.03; 1.05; 0.99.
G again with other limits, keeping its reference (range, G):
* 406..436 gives 424.0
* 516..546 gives 519.0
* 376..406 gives 404.0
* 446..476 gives 474.0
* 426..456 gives 429.0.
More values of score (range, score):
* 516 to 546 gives 1.01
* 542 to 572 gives 0.98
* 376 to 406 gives 0.99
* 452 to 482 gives 0.96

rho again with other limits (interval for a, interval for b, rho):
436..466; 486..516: 1.16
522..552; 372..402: 1.10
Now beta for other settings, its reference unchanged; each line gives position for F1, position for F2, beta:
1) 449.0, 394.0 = 29.0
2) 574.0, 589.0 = 33.1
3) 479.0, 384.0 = 7.2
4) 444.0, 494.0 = 26.3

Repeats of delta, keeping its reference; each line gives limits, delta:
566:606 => 569.0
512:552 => 514.0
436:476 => 449.0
